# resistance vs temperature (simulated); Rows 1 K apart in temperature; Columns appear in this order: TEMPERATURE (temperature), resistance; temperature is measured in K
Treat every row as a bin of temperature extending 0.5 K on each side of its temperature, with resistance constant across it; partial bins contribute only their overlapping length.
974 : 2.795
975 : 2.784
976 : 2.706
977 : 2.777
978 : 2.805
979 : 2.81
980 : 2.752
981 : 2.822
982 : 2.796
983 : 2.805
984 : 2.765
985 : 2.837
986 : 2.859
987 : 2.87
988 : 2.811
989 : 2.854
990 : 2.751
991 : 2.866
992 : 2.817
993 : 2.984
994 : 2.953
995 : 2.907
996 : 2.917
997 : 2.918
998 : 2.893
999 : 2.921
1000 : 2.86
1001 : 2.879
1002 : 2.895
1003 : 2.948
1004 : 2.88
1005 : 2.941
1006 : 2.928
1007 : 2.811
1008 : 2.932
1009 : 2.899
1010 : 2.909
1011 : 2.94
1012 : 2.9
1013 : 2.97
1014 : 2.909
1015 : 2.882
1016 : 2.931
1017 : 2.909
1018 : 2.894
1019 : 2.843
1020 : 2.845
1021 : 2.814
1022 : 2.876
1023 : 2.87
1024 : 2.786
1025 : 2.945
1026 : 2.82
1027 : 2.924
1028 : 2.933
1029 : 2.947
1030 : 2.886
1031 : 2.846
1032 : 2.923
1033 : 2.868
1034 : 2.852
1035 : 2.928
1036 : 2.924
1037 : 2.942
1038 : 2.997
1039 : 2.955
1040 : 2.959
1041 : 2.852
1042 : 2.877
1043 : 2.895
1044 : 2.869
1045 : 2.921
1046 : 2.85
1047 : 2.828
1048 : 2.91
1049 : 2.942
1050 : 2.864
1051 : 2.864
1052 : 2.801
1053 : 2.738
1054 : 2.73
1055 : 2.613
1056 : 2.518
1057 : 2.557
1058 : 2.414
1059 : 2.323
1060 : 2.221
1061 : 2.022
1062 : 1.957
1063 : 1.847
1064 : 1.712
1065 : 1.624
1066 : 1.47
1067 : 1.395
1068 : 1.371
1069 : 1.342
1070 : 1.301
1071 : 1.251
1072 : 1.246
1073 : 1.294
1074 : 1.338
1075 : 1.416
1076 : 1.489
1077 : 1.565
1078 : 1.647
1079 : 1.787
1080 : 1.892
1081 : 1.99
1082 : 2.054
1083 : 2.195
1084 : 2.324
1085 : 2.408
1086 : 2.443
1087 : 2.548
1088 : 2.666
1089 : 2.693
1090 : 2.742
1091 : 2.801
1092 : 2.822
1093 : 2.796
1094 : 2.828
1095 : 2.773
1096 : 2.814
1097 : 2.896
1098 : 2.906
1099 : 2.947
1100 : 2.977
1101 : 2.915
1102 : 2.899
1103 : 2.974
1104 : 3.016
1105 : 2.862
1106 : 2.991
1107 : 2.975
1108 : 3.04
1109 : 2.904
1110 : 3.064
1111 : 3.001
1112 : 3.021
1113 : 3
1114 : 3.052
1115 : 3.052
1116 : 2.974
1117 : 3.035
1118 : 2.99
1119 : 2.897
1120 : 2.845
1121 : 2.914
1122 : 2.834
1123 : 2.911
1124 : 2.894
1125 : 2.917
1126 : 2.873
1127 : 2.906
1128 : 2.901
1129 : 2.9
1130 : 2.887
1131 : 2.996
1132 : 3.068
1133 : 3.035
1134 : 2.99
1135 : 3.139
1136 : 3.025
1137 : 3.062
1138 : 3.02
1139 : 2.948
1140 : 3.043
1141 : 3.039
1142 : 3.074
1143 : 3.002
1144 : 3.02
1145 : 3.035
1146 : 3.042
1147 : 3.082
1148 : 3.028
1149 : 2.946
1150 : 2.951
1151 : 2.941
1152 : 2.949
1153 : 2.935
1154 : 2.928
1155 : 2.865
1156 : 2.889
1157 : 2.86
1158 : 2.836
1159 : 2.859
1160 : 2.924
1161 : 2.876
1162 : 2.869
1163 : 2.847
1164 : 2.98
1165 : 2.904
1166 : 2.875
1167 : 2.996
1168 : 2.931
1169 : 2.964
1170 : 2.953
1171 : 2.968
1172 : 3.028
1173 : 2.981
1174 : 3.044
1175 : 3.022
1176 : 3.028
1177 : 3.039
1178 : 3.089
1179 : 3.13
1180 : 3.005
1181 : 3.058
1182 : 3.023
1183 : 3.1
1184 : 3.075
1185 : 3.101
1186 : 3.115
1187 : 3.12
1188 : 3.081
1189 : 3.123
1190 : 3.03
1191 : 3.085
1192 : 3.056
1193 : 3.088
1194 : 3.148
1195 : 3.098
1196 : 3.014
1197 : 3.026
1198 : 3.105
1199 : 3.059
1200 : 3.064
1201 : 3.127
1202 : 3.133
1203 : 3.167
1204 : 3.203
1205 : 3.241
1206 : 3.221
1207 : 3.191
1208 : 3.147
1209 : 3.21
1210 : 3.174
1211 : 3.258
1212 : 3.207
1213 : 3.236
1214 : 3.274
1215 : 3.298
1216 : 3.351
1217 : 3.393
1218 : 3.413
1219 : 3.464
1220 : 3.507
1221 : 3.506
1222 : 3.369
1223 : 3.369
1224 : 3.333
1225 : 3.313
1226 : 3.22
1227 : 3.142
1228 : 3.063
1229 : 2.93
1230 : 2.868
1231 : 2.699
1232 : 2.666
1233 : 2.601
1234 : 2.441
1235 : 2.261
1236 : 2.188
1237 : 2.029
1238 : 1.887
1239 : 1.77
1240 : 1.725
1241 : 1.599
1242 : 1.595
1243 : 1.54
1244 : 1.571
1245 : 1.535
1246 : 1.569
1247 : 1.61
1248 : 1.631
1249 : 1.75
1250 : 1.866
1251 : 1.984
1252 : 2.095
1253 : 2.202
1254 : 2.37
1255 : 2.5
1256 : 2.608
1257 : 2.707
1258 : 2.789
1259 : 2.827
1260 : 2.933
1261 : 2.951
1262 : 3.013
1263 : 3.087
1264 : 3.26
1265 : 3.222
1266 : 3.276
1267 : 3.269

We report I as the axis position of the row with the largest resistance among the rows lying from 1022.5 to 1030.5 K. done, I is 1029 K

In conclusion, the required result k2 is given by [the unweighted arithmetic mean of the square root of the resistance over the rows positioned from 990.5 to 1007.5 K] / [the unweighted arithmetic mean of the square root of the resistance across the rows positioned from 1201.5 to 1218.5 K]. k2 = 0.95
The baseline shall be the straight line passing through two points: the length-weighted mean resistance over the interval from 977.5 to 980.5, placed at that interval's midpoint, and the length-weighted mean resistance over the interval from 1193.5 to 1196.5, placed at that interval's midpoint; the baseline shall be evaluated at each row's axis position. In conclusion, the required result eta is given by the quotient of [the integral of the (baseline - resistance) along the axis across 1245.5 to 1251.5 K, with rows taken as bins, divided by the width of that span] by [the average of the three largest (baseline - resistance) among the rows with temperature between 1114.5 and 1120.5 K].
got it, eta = 18.8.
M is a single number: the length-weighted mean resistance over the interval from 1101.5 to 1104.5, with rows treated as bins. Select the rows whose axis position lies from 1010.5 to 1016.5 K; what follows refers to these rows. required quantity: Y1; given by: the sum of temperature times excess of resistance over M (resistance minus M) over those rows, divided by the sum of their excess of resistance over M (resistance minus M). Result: 1013.8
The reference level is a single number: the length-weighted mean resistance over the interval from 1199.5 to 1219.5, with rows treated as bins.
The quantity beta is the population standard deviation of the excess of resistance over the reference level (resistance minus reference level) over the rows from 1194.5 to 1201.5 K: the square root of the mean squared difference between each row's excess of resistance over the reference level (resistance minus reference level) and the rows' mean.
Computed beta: 0.04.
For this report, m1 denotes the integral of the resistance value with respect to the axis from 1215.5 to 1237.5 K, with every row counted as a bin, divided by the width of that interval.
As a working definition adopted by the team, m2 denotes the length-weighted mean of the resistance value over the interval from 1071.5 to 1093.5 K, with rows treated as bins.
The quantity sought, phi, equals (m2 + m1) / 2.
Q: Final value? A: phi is 2.6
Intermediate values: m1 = 3.01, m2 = 2.10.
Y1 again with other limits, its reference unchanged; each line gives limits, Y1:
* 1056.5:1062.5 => 1060.0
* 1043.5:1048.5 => 1046.0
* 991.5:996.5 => 993.5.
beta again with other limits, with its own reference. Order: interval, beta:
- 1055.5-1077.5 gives 0.43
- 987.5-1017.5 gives 0.05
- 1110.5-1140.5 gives 0.08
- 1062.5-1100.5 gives 0.62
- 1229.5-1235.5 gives 0.19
